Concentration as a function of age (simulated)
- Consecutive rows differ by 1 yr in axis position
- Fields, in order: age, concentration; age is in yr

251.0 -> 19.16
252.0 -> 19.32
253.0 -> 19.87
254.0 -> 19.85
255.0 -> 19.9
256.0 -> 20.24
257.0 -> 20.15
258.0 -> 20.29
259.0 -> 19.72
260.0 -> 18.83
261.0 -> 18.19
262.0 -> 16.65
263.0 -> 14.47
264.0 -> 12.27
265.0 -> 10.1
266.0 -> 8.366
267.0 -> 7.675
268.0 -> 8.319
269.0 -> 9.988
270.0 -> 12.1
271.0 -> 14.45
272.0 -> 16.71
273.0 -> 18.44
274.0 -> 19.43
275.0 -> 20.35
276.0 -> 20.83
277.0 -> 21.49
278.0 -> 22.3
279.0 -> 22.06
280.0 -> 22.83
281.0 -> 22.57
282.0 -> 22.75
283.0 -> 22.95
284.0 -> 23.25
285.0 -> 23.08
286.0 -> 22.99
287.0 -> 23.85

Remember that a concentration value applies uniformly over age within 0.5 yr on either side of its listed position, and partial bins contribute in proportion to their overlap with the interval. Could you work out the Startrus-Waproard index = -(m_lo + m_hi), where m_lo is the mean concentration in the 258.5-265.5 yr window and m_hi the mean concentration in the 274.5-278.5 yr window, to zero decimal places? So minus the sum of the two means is -37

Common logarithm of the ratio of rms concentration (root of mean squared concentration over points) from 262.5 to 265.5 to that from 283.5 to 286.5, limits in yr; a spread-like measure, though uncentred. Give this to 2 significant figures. -0.27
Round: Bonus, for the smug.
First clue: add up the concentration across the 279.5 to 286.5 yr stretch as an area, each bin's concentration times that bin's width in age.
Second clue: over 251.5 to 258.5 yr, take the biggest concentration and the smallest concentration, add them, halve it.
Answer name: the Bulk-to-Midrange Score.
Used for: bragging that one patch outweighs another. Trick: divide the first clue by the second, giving 8.1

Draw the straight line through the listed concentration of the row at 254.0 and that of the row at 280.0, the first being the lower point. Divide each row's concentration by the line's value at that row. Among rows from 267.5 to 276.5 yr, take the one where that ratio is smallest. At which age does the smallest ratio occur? 268.0 yr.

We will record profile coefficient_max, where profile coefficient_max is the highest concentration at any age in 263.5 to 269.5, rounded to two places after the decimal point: 12.27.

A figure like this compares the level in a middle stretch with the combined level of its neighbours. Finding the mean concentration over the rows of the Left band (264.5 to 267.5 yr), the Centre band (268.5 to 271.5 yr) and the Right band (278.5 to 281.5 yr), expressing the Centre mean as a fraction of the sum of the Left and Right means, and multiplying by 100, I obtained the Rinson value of 39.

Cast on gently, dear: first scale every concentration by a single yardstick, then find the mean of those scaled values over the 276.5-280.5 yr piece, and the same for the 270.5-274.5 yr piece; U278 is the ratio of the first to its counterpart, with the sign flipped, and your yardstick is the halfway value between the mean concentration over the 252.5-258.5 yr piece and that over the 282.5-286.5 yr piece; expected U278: -1.3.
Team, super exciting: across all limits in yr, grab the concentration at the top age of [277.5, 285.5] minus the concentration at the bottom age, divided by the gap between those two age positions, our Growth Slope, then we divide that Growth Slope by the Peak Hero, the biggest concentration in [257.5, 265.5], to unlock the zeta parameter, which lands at 0.01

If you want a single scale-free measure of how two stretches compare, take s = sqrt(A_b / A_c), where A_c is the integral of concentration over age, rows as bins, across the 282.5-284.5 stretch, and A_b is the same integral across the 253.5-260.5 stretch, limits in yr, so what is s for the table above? 1.73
